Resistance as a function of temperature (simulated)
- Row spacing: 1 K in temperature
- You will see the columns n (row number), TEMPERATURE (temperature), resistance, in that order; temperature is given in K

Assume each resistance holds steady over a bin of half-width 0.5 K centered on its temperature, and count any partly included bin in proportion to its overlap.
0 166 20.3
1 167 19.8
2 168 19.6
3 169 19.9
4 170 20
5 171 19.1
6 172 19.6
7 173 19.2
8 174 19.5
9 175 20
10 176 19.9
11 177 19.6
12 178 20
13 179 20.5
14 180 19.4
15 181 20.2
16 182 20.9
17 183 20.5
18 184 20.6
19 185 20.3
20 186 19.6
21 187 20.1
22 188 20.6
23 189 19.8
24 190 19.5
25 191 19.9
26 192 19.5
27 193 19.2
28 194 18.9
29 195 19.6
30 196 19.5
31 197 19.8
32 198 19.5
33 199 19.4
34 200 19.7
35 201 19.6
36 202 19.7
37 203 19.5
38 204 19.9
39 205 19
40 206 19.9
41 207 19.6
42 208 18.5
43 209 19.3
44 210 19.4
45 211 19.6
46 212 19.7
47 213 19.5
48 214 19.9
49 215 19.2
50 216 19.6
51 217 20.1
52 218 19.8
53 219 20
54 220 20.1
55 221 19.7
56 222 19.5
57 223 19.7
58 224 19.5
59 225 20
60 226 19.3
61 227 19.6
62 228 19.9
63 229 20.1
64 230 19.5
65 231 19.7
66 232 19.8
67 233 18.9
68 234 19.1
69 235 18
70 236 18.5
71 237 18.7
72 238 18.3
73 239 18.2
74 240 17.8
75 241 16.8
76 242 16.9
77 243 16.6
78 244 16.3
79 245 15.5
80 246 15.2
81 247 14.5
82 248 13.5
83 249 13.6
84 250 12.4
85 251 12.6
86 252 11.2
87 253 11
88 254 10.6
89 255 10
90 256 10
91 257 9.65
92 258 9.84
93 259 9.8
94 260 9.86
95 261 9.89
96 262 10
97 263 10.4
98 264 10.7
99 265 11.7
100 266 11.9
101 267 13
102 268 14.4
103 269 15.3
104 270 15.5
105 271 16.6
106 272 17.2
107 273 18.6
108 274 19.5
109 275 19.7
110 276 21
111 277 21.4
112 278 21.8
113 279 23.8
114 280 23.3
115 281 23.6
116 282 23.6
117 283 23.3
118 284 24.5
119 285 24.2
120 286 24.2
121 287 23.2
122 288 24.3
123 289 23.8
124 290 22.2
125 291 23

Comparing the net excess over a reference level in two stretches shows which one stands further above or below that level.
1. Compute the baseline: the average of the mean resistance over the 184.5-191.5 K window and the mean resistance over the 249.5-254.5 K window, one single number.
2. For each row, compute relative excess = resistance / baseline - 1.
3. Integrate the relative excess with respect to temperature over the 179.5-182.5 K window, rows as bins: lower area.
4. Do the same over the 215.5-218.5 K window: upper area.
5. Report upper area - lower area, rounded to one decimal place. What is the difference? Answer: -0.1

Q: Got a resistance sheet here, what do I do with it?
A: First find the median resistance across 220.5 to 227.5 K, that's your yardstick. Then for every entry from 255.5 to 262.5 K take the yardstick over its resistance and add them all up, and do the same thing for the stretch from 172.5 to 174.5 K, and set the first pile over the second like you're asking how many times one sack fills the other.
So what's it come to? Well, 6.9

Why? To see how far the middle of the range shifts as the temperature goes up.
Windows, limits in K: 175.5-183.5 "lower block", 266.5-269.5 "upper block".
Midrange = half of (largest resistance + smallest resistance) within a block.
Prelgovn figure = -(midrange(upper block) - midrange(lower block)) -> 6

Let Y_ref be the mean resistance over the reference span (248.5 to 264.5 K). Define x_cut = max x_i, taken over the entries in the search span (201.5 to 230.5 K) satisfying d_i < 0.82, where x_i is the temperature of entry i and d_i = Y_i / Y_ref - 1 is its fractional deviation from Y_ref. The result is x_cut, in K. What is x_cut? 230 K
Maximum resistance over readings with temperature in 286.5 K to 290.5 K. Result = 24.3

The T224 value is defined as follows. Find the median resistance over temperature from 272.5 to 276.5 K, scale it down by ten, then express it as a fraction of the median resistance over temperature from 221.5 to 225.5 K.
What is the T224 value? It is 0.10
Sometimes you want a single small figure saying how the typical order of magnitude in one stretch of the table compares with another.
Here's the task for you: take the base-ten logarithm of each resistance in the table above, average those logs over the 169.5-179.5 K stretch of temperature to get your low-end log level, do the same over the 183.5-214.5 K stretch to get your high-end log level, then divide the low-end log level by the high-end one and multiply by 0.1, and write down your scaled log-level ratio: 0.100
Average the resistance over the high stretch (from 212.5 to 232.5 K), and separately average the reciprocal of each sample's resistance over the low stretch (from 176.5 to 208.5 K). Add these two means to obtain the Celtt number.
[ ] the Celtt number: 19.8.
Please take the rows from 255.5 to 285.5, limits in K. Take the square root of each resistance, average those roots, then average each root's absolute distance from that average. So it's 0.63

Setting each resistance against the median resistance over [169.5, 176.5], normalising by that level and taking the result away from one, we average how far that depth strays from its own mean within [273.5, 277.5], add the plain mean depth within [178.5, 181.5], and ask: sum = 0.019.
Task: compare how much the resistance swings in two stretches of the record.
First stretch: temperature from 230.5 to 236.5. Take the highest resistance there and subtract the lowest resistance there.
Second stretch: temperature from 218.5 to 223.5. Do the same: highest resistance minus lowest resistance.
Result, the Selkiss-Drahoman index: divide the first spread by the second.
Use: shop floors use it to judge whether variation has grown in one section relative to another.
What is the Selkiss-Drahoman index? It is 3.0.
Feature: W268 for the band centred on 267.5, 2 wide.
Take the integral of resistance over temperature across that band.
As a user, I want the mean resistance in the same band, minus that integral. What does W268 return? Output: -13.7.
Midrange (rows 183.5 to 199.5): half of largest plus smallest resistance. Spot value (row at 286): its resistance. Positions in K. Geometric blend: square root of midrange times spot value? 21.9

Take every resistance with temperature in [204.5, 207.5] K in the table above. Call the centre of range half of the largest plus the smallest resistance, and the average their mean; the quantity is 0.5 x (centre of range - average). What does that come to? -0.025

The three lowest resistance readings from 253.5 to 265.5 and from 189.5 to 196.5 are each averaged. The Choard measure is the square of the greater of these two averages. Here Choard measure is 369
